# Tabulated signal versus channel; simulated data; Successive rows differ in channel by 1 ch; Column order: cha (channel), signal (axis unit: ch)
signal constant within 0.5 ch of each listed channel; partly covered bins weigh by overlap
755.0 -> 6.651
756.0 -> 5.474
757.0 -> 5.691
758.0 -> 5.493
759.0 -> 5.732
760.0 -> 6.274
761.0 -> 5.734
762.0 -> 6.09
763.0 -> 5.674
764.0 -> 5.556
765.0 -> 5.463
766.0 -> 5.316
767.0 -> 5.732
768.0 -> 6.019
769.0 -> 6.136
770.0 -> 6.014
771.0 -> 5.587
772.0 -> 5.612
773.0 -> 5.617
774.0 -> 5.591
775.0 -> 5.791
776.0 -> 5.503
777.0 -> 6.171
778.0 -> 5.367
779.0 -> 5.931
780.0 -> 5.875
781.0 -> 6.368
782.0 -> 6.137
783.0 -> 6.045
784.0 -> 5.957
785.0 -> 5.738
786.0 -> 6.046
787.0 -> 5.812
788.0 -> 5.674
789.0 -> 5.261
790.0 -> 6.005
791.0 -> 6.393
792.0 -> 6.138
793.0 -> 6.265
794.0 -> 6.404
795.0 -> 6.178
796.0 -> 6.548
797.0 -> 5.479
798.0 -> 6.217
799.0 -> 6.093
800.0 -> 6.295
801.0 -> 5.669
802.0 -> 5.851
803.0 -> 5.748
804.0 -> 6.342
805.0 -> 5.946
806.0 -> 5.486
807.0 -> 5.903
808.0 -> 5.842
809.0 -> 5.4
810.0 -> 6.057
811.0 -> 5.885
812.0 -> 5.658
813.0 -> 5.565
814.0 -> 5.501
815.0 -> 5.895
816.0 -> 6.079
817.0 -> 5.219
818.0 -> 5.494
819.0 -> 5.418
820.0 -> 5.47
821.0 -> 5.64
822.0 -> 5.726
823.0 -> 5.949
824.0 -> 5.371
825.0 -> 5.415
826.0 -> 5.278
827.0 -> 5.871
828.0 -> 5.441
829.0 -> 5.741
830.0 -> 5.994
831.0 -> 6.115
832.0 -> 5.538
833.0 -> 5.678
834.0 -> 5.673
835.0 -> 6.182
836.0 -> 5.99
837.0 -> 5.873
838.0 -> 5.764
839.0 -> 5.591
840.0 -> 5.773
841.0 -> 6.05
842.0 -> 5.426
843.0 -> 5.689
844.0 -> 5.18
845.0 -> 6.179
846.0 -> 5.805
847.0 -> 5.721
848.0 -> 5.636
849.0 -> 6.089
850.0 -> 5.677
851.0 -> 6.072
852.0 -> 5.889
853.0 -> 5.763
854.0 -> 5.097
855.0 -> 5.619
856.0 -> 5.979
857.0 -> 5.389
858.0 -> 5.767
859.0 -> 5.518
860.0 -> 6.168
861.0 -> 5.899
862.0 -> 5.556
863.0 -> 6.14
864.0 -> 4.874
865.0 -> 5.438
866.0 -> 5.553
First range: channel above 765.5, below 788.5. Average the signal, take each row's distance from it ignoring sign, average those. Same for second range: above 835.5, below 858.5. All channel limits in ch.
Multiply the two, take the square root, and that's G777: 0.216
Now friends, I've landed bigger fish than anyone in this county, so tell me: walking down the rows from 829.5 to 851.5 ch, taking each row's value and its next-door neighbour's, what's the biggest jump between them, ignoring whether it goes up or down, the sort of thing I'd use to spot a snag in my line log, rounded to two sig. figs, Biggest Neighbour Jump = 1.0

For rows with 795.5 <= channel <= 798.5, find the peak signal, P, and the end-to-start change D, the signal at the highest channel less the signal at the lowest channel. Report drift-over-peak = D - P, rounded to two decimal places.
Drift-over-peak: -6.88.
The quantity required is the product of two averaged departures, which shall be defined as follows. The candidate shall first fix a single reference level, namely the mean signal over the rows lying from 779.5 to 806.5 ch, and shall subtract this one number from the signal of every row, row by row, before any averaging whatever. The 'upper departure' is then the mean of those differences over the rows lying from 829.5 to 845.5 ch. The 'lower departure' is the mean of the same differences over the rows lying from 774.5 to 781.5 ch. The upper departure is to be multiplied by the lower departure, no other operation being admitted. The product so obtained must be 0.029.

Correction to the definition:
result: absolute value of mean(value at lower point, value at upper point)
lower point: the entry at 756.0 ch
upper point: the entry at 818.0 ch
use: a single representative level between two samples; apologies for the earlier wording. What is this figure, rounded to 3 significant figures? 5.48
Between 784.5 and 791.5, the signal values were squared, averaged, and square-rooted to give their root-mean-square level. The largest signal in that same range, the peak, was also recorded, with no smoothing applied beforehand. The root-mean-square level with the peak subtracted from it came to -0.54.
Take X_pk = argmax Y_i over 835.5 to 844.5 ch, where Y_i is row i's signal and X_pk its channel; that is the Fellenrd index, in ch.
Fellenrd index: 841.0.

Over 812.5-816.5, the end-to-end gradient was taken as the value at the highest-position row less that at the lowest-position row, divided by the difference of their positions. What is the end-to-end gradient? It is 0.17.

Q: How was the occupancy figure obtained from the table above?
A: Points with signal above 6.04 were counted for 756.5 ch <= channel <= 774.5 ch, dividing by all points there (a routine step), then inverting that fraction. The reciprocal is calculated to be 6.0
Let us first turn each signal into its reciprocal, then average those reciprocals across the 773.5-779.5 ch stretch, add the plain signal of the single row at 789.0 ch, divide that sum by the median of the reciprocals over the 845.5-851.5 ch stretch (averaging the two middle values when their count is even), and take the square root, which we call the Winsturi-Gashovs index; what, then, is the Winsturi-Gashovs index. 5.60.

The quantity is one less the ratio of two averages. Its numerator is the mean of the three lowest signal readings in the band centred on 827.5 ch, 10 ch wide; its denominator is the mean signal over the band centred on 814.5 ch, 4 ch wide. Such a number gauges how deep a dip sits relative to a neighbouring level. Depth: 0.070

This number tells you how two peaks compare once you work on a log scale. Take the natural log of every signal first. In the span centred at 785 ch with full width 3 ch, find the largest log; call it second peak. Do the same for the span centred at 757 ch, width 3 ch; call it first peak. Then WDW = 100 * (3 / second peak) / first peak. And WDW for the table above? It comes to 95.9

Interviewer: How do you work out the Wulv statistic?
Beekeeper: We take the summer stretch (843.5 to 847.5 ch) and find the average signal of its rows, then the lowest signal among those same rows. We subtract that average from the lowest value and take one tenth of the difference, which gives -0.054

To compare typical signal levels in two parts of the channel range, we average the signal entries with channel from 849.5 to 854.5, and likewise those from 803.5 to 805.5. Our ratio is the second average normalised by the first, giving 1.08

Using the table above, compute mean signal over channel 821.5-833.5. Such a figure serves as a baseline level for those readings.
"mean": 5.68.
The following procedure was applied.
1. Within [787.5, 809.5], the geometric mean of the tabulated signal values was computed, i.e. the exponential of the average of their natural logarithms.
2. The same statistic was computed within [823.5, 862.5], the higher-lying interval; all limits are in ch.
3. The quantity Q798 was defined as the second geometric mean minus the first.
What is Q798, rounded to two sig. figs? -0.23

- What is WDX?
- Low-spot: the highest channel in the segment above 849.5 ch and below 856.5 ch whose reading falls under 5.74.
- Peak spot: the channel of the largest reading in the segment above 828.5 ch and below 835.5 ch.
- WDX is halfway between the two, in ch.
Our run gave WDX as 845.0 ch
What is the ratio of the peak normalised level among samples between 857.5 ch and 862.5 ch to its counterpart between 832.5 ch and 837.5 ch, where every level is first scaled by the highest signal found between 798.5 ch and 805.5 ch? 1.00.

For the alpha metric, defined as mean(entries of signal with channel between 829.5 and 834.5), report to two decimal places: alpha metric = 5.80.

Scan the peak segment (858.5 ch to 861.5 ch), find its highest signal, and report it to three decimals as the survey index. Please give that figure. 6.168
